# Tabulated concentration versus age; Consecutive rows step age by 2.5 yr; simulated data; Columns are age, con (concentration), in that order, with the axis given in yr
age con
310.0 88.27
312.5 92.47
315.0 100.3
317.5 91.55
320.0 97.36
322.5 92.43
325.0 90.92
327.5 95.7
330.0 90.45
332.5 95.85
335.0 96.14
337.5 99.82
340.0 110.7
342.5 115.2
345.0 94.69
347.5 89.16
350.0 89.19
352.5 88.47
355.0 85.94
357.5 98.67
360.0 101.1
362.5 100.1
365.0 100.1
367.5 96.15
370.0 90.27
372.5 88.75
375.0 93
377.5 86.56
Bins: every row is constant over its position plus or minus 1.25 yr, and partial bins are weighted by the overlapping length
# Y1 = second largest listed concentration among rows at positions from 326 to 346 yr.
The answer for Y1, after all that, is 110.7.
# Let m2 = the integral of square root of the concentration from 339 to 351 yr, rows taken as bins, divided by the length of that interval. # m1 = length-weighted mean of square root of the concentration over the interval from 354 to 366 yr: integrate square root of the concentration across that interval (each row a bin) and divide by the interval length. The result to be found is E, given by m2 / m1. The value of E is 1.01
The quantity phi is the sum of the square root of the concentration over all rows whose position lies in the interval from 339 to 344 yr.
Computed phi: 21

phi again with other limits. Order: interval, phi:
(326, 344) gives 70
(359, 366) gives 30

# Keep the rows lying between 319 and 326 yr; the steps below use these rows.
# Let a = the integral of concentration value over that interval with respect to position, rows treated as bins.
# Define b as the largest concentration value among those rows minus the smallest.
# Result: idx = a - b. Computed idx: 648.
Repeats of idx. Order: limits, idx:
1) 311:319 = 748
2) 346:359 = 1165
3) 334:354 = 1929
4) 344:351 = 631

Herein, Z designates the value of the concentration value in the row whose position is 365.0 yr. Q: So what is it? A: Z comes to 100.1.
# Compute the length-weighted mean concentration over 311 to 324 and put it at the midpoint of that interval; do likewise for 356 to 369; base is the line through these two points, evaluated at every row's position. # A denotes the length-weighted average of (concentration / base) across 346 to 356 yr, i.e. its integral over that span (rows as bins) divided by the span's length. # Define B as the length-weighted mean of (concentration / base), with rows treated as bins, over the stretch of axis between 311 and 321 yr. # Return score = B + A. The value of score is 1.91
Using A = 0.90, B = 1.01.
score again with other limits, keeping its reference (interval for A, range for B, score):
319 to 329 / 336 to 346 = 2.07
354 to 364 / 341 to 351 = 1.99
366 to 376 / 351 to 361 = 1.88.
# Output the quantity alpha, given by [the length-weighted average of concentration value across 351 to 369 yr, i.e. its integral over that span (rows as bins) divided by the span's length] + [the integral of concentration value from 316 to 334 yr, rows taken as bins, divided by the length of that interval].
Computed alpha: 189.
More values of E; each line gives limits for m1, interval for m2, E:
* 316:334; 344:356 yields 0.98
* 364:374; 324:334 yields 1.00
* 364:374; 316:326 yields 1.00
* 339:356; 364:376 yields 0.99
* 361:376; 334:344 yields 1.05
